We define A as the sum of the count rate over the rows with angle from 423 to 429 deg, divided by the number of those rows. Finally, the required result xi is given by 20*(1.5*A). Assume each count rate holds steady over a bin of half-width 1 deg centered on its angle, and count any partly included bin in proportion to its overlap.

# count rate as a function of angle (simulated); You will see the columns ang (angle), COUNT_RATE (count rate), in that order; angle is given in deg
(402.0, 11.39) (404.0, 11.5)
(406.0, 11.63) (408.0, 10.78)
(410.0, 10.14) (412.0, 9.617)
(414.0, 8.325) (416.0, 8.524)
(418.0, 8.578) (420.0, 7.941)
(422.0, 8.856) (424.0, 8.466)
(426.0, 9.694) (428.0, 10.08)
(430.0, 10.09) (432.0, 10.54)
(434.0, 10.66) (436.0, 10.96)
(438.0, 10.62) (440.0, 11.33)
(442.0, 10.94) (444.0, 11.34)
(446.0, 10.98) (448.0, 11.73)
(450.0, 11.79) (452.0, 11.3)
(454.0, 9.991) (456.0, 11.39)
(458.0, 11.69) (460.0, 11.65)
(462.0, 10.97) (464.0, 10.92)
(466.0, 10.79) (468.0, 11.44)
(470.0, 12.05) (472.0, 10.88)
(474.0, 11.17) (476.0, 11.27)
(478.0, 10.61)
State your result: 282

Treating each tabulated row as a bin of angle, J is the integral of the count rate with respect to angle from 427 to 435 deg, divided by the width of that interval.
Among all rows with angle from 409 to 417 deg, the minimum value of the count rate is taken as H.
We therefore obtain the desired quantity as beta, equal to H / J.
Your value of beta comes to 0.80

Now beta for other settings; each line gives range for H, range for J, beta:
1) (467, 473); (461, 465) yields 0.99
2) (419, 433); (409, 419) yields 0.88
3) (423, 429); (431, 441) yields 0.78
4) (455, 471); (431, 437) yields 1.01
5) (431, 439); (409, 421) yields 1.19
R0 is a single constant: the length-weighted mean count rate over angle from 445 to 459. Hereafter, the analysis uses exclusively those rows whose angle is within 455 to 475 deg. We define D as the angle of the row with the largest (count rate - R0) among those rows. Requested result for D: 470.0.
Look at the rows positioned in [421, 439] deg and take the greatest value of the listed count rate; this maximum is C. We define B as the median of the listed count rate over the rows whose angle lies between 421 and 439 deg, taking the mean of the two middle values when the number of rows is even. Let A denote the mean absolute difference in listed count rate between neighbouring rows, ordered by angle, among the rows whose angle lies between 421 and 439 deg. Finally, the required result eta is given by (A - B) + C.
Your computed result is 1.3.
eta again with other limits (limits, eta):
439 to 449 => 0.9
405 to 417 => 2.5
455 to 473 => 1.1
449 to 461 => 1.0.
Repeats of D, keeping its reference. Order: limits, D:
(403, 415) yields 406.0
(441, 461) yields 450.0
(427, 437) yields 436.0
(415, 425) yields 422.0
